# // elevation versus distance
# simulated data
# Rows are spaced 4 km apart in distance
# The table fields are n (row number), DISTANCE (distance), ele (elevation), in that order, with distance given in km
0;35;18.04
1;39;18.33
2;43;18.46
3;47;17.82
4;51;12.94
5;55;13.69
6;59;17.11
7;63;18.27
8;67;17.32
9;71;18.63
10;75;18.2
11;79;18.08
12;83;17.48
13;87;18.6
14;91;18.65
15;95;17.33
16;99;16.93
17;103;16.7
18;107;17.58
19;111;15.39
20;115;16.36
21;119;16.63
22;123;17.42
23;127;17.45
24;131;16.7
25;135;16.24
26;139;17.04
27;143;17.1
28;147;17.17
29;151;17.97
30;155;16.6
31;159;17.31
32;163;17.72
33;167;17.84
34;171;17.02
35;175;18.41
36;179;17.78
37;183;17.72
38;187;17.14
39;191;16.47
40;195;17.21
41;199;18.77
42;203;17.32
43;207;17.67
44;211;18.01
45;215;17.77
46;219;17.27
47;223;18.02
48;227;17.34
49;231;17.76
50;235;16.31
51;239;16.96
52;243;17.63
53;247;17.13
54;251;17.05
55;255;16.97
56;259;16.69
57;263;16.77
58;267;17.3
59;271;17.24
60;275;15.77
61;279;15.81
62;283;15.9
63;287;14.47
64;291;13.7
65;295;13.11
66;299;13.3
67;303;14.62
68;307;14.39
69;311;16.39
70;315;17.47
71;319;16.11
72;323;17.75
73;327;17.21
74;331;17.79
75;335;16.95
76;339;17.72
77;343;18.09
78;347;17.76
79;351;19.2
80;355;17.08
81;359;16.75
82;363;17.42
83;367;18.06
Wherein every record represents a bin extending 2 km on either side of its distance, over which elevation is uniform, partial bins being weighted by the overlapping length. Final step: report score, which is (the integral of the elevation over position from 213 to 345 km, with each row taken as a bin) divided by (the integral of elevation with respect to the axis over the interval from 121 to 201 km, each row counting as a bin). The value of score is 2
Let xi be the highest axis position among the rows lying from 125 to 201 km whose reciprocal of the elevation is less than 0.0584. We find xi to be 199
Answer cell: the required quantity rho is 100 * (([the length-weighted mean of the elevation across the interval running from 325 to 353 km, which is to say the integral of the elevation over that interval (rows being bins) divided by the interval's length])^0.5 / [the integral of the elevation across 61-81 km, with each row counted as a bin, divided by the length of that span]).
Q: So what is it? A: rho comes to 23.3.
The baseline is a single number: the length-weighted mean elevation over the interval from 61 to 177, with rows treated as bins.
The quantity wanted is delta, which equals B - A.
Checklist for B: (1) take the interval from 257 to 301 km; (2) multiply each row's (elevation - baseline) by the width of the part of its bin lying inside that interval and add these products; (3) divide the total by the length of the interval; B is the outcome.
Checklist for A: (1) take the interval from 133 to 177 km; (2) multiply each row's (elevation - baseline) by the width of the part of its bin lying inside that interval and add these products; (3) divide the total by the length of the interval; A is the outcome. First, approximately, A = -0.07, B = -1.9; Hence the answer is -1.9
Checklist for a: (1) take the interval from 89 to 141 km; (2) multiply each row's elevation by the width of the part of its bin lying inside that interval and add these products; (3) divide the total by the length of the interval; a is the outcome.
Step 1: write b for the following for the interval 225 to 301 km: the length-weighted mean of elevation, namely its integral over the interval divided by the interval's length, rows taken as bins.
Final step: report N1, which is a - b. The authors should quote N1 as 0.79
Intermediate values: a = 17.0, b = 16.2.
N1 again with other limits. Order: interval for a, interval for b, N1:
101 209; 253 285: 0.66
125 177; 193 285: 0.12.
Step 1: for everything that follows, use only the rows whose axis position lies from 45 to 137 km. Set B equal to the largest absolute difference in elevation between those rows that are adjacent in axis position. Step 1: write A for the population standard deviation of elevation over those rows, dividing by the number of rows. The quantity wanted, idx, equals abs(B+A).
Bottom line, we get 6.3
